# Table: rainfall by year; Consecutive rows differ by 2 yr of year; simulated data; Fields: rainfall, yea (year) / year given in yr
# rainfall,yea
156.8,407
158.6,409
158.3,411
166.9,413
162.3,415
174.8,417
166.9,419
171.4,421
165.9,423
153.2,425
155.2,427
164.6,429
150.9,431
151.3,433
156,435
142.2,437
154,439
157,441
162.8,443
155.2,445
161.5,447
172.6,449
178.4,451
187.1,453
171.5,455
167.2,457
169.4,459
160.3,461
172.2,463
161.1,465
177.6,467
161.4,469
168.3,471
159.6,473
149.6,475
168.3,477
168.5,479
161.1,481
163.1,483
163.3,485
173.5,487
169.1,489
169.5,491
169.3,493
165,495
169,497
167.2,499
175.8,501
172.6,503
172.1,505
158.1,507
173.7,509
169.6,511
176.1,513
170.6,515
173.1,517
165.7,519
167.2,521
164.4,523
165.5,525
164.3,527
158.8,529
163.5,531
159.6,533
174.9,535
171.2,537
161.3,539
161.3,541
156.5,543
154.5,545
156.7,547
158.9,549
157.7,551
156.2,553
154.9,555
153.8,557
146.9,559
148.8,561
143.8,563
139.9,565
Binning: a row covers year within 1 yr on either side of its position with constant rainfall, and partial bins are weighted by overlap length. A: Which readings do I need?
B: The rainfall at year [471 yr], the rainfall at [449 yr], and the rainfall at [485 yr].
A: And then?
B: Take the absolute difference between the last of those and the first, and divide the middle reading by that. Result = 35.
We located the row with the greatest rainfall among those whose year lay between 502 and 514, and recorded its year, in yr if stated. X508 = 513 yr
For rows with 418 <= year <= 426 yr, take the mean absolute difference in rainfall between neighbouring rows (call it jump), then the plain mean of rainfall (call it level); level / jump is 22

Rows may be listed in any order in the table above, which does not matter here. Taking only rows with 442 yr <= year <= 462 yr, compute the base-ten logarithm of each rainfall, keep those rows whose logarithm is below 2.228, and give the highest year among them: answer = 461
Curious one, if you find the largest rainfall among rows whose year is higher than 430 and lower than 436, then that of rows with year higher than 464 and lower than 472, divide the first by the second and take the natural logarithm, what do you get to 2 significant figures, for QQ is -0.13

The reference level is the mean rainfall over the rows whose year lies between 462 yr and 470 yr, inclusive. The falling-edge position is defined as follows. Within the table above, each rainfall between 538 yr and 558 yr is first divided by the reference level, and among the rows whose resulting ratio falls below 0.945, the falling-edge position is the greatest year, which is 557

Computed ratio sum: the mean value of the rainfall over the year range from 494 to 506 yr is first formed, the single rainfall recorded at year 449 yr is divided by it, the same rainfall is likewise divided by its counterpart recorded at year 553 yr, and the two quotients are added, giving 2.12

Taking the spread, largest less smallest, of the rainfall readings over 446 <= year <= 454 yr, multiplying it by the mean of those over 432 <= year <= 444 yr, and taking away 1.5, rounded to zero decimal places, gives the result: 3938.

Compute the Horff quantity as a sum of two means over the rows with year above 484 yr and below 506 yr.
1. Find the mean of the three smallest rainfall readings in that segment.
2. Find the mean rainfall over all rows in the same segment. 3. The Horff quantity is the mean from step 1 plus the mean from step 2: 335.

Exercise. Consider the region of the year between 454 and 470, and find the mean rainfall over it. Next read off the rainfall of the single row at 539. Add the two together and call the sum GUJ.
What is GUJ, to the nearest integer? 329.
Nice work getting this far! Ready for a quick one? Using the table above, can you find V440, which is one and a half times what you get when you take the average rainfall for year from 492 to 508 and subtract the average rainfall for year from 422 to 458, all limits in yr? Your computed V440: 11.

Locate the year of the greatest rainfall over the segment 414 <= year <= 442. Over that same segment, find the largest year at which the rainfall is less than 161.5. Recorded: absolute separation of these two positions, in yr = 24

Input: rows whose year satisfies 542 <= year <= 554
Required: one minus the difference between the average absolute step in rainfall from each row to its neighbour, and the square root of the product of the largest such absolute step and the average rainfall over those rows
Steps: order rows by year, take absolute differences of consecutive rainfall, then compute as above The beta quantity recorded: 18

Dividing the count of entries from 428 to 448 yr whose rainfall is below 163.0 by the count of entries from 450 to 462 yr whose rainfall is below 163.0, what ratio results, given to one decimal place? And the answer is 9.0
